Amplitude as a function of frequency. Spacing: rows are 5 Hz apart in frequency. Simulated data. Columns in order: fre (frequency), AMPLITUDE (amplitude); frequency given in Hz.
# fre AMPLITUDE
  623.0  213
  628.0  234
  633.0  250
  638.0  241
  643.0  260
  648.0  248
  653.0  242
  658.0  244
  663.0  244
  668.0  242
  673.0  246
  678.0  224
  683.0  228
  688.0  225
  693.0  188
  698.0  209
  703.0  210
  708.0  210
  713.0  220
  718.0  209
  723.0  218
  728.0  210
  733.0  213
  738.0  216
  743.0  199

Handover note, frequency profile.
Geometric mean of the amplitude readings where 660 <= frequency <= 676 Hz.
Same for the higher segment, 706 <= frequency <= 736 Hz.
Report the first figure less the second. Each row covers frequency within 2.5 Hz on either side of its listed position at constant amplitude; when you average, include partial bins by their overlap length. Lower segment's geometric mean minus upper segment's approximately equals 31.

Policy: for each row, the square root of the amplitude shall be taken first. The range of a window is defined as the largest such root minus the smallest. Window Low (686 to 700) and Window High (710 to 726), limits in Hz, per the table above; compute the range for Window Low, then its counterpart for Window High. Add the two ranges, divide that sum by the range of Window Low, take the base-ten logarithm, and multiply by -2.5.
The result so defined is -0.28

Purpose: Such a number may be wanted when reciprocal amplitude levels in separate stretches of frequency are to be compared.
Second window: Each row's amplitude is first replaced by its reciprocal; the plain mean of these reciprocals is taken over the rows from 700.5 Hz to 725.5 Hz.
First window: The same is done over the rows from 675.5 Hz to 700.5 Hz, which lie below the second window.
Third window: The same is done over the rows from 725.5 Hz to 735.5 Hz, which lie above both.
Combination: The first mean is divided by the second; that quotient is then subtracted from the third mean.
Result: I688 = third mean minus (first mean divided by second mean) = -0.99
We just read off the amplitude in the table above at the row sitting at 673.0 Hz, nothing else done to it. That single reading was 246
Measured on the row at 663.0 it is 244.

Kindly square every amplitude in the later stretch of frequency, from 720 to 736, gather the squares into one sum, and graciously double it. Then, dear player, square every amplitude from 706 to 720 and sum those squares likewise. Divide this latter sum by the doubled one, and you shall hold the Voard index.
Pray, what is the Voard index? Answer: 0.50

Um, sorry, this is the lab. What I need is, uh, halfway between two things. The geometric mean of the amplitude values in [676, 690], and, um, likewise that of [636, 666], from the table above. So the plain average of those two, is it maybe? 236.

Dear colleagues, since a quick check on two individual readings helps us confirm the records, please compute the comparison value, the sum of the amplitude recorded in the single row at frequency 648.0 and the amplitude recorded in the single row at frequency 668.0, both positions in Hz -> 490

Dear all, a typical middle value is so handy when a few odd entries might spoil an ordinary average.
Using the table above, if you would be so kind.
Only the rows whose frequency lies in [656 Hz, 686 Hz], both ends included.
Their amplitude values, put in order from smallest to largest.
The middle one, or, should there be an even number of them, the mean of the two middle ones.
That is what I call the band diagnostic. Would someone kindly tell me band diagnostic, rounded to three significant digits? 243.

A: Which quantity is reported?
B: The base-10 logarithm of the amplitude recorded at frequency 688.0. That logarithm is 2.352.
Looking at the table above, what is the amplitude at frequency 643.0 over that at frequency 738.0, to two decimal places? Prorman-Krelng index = 1.20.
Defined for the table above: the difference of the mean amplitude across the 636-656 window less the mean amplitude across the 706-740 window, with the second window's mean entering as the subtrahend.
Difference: 34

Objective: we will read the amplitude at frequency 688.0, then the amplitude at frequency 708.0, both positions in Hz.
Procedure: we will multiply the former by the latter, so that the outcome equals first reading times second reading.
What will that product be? 47250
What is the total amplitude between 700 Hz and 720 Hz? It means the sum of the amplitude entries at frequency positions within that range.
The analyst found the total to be 849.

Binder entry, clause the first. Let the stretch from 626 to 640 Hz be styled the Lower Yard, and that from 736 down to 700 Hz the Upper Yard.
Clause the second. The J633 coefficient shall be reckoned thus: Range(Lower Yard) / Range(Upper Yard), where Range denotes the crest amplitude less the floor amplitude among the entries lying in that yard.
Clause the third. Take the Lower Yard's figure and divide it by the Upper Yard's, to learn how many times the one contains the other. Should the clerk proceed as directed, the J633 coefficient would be 1.5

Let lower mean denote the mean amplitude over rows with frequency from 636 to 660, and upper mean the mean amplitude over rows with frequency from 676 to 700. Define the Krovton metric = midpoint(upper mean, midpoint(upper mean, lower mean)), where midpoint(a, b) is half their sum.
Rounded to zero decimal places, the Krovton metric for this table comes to 223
